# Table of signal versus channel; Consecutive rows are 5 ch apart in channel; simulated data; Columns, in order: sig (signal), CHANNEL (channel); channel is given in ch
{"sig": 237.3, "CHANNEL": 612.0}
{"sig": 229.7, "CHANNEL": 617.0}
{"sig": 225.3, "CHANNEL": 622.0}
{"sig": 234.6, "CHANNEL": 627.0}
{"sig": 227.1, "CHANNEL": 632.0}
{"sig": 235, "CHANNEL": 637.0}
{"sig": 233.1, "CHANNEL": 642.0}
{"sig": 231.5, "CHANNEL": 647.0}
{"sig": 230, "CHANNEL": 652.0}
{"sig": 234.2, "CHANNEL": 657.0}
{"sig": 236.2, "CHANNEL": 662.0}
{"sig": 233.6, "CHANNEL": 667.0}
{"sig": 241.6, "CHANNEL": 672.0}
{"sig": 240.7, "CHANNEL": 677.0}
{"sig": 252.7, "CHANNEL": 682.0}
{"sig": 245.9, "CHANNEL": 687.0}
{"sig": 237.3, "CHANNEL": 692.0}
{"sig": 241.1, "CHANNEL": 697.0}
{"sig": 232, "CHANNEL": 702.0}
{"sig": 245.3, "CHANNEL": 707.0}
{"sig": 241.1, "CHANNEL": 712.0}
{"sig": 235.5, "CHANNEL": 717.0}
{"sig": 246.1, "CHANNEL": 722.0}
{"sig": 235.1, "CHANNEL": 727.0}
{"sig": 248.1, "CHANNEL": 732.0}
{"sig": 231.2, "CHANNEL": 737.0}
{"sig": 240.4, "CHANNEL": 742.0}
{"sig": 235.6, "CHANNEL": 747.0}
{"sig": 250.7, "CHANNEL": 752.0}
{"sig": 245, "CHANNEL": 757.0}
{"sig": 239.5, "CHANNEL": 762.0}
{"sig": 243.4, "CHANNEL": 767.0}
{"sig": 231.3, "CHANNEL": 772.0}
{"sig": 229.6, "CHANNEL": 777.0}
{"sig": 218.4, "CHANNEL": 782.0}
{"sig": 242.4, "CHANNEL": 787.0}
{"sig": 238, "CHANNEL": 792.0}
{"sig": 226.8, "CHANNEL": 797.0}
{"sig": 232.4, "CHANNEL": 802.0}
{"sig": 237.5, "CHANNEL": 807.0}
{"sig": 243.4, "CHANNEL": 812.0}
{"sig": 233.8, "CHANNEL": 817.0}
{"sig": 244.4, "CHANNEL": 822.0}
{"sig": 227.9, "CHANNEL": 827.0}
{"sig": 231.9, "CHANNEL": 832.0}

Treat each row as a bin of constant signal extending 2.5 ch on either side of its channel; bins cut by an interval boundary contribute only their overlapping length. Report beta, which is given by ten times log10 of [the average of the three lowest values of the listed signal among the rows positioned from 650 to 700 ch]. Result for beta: 23.67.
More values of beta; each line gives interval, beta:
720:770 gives 23.69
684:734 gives 23.70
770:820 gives 23.52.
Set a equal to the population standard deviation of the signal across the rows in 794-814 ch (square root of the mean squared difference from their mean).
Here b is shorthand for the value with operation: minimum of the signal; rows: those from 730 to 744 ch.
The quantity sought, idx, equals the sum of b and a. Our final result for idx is 237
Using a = 6.1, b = 231.2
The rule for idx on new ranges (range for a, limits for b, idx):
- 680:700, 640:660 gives 236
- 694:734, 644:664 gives 235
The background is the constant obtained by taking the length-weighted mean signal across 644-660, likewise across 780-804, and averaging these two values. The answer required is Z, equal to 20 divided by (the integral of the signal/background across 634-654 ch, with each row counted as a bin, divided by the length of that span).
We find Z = 20.0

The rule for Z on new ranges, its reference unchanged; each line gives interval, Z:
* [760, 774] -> 19.5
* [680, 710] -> 19.2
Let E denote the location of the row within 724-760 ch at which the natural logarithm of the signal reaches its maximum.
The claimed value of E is 752.0 ch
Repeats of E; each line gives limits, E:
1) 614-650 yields 637.0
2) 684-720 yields 687.0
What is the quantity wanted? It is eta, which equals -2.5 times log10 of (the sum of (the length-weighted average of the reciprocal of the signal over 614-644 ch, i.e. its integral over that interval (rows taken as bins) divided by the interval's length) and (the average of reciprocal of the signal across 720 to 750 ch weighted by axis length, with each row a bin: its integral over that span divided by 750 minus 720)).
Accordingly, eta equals 5.18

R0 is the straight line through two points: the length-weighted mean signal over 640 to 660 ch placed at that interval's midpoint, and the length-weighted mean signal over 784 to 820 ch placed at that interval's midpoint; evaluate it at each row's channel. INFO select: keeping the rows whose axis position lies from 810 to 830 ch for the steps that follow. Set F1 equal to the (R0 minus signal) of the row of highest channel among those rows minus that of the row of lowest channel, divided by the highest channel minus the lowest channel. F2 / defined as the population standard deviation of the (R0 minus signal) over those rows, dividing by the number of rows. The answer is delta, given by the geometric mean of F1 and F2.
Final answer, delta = 2.71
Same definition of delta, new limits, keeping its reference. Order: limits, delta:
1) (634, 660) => 0.35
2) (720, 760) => 0.61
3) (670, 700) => 0.48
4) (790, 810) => 0.52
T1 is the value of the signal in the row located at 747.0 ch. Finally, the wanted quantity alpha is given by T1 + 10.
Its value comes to 246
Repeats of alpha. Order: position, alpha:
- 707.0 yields 255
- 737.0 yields 241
